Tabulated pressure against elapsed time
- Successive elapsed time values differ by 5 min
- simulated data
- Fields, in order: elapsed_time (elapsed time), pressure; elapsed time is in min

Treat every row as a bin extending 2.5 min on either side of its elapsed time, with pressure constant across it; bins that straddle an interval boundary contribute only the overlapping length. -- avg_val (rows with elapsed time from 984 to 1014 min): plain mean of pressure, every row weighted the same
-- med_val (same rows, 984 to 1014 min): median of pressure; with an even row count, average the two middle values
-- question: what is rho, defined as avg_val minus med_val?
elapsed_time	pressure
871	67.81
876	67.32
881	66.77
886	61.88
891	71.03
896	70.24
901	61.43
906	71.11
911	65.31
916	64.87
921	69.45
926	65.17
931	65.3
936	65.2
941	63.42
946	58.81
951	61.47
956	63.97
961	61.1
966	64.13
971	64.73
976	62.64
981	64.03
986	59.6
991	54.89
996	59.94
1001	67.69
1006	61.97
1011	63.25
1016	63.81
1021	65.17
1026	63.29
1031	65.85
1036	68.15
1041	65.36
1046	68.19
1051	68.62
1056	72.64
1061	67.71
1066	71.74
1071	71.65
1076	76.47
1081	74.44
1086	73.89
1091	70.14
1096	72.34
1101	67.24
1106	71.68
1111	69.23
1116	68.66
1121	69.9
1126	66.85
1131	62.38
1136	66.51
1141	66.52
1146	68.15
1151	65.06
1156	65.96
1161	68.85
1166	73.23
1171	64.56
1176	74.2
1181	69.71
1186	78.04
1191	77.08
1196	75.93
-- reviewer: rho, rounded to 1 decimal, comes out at 0.3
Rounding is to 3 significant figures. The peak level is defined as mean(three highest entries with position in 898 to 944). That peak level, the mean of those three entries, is 68.6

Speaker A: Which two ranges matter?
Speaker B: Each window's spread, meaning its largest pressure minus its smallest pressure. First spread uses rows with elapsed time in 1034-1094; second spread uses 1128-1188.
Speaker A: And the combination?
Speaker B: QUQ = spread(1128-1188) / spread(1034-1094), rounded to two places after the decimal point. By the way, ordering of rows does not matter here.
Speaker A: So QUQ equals 1.41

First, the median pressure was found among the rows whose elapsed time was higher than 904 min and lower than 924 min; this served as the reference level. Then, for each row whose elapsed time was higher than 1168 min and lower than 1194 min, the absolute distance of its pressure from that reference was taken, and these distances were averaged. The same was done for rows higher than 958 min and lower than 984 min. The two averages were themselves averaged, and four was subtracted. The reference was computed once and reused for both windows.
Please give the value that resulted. 1.3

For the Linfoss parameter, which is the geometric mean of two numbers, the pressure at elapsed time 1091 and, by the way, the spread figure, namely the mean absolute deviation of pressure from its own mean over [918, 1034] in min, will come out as 12.5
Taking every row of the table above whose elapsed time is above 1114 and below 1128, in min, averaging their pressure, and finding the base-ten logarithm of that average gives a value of 1.84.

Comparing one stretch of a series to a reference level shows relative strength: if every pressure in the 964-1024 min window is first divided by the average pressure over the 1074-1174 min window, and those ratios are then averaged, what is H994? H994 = 0.91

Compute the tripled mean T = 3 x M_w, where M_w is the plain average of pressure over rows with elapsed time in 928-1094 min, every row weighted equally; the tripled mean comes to 197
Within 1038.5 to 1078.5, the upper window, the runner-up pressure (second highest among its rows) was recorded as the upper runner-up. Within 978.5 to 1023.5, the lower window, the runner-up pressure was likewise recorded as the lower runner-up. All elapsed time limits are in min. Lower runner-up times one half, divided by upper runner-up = 0.449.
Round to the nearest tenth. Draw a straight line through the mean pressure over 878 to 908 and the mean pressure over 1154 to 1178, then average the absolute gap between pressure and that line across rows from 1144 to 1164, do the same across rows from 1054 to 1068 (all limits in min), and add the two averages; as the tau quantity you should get 5.0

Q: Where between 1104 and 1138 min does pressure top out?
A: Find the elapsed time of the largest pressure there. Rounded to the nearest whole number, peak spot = 1106 min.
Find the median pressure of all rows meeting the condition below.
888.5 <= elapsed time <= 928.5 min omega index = 67.4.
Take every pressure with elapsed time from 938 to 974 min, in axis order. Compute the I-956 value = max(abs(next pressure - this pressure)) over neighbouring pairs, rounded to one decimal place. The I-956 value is 4.6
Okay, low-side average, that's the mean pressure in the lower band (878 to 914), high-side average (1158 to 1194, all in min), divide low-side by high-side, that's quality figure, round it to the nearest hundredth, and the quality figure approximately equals 0.93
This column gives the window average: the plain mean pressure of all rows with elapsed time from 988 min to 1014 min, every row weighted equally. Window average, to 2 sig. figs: 62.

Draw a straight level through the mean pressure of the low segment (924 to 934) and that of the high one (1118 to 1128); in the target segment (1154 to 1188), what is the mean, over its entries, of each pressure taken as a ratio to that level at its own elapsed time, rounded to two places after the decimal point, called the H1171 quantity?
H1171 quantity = 1.02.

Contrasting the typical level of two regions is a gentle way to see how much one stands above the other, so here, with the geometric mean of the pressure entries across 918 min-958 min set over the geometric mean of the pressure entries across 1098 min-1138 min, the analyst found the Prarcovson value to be 0.95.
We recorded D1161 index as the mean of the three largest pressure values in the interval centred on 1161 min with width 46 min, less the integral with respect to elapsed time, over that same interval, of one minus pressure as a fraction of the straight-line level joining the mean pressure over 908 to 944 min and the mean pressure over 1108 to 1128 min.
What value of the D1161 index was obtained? 72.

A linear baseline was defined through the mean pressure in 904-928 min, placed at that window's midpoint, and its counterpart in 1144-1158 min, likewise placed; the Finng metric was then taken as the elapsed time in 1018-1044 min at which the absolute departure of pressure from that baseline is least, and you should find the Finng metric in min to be 1031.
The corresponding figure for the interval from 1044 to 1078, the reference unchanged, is 1061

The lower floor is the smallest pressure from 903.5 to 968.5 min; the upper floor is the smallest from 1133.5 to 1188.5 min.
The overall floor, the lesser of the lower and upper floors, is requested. 59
